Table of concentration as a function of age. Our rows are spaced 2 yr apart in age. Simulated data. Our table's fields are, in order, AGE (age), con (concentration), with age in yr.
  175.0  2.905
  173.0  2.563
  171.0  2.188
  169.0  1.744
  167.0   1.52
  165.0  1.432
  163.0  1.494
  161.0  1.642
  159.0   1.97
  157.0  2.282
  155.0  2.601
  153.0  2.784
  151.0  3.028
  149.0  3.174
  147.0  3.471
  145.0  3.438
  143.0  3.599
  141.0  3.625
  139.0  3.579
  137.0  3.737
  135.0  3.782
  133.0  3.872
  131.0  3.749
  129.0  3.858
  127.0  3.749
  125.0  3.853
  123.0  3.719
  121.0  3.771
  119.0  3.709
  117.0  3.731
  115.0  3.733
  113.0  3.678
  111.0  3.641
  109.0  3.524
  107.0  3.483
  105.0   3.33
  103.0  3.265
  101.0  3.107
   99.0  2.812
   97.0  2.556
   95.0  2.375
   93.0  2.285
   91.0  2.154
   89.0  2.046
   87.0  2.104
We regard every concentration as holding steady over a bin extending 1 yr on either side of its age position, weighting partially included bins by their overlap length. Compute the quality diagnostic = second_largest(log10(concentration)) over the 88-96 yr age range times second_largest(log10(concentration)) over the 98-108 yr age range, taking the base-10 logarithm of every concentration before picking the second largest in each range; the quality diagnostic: 0.19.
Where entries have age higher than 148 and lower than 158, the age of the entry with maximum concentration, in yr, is 149.0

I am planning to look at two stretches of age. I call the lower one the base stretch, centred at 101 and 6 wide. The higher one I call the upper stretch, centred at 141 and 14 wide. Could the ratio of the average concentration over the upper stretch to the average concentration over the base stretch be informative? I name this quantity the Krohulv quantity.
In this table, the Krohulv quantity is 1.2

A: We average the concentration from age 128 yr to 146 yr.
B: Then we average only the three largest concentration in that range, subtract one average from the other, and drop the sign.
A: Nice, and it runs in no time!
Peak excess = 0.14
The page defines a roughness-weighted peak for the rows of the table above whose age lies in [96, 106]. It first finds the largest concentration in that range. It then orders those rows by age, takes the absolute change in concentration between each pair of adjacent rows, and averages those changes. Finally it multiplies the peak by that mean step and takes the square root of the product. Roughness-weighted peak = 0.80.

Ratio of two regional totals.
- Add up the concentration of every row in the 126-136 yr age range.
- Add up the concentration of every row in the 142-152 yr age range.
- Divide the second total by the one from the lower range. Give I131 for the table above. 0.88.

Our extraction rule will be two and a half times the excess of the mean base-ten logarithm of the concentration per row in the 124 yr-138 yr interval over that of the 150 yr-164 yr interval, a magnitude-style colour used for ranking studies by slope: 0.6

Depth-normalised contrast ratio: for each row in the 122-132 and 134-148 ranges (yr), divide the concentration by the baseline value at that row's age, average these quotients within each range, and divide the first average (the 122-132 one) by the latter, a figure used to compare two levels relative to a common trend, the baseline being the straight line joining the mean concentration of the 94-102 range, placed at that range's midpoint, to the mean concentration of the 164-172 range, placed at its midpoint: 0.96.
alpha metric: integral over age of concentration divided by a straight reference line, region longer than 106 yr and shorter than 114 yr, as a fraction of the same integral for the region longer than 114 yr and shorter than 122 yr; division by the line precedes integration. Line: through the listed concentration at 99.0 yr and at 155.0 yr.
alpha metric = 0.95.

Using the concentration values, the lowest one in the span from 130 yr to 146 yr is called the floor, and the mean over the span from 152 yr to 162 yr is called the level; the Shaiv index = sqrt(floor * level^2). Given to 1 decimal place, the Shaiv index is 4.2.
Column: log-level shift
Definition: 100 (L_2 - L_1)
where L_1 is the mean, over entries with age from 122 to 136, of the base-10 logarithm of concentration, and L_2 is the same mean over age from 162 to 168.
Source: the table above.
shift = -41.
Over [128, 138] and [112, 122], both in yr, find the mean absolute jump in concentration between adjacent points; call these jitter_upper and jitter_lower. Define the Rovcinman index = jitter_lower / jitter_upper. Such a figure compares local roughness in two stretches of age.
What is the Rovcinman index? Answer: 0.38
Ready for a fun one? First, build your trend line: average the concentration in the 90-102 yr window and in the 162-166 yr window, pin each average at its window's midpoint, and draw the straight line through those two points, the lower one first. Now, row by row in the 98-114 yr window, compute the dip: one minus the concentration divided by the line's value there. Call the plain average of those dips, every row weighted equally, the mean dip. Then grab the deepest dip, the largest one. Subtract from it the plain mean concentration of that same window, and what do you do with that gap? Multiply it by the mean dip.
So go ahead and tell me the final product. 1.4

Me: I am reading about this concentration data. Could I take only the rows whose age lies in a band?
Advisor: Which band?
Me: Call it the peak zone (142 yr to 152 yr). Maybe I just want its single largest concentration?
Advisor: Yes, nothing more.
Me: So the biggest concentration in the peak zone 3.599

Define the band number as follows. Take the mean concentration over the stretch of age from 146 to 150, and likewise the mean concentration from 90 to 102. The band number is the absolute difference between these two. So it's 0.8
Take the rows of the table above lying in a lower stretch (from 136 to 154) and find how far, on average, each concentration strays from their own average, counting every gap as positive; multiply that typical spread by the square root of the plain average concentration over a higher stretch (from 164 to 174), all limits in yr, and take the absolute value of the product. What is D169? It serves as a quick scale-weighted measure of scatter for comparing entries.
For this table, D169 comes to 0.4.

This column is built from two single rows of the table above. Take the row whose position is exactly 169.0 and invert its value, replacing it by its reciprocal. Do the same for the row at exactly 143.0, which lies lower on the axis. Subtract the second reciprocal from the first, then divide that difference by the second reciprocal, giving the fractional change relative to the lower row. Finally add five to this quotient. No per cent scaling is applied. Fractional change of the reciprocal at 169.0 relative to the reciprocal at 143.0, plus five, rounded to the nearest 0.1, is 6.1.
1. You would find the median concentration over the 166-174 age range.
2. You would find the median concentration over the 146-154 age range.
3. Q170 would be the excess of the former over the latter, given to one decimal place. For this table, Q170 -1.1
